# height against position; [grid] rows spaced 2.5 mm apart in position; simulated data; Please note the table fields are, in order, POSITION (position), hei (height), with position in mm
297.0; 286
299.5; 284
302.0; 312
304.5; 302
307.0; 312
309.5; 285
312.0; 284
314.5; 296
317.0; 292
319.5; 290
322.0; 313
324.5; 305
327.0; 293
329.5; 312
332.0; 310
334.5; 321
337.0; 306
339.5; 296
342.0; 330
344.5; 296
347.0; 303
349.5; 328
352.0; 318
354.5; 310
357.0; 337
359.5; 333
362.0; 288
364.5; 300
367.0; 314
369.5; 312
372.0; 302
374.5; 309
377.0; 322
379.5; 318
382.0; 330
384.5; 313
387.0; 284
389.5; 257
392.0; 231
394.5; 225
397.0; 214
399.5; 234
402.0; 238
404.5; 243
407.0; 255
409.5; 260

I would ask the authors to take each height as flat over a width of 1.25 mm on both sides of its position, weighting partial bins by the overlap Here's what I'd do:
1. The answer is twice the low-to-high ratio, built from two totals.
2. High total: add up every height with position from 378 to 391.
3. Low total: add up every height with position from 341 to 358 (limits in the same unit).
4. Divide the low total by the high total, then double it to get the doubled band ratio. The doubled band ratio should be 3.0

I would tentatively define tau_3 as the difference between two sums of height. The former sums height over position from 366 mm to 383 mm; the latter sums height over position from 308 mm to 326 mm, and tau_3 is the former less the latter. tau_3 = 142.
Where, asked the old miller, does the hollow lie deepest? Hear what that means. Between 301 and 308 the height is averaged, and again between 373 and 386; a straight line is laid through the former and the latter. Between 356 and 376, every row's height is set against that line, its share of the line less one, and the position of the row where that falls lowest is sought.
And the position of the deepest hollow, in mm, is 362.0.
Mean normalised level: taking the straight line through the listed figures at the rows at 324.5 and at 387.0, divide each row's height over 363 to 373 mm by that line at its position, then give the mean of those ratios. 1.06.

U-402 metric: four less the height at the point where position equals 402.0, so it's -234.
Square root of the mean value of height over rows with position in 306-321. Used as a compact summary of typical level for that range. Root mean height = 17.12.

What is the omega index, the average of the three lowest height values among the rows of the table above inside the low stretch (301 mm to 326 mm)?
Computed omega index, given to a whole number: 286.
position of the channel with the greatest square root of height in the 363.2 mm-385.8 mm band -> 382.0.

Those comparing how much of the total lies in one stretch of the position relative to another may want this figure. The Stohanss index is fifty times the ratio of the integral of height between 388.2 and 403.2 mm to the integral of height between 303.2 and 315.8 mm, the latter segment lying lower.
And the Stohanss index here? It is 47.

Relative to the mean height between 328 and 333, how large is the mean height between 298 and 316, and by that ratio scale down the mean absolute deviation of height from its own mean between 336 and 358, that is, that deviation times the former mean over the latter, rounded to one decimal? 13.5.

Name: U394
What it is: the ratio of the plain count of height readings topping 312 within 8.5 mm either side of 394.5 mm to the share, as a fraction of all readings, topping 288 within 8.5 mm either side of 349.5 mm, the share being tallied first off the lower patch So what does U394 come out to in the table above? 0.00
